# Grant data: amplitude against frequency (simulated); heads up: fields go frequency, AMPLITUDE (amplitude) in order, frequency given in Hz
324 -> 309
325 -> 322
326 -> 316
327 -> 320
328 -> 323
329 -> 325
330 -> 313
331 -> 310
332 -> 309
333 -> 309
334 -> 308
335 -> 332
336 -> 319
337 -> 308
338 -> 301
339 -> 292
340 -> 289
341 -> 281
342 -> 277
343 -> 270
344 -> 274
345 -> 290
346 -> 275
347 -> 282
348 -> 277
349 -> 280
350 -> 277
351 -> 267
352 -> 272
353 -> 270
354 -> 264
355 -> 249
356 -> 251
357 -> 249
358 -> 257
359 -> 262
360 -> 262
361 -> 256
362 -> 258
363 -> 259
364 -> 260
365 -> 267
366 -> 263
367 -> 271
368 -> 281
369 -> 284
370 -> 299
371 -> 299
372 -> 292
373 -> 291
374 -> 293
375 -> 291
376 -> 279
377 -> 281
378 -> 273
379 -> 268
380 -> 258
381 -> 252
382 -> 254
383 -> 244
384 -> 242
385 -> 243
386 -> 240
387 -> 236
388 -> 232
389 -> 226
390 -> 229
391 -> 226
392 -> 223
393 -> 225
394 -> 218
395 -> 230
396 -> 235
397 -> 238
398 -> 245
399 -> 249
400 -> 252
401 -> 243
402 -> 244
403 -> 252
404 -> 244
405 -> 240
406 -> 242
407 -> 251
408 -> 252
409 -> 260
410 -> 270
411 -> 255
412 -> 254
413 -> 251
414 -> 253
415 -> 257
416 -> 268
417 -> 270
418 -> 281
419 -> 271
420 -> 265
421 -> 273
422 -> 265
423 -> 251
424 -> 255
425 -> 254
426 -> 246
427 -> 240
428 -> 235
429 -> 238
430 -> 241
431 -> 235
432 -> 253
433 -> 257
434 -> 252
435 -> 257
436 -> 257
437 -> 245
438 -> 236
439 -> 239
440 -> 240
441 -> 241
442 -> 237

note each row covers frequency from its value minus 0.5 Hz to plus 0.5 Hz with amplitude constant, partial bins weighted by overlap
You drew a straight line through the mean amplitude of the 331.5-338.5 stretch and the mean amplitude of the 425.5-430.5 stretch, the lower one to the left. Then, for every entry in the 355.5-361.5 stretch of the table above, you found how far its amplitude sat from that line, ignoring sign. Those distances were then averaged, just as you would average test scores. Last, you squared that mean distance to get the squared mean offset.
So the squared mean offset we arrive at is 1433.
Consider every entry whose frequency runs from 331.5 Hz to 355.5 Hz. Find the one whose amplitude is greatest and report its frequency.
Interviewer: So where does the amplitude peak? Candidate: 335 Hz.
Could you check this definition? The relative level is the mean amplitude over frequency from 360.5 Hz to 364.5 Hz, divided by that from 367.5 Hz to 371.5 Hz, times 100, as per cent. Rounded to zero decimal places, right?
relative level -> 89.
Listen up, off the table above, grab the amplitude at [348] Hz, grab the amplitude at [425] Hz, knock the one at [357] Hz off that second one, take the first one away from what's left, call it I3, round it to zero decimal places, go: -272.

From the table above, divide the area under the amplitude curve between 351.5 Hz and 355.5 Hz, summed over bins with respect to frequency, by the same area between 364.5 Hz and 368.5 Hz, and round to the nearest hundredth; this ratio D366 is 0.98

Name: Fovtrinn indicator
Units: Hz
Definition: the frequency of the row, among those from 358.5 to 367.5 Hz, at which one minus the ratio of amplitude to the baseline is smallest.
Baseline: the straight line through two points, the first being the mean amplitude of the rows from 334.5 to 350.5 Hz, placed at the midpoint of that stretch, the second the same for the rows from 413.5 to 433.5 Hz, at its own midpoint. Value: 367 Hz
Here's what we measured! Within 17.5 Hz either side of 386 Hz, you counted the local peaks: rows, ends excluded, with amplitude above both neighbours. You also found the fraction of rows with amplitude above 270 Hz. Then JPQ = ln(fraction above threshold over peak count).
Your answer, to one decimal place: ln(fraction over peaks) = -3.2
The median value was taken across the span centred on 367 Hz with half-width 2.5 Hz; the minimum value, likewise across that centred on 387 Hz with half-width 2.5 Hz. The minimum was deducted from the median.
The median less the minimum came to 45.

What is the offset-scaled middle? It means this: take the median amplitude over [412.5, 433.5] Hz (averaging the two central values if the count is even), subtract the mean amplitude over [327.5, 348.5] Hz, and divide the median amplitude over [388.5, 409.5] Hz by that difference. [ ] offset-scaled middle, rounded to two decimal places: -5.46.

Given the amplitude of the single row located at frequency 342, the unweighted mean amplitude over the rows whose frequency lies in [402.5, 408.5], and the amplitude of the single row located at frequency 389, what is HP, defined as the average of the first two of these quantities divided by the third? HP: 1.16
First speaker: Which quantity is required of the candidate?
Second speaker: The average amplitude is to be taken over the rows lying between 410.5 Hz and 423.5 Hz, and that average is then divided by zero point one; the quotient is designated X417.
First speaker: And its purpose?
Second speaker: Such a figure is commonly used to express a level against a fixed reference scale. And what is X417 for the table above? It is 2626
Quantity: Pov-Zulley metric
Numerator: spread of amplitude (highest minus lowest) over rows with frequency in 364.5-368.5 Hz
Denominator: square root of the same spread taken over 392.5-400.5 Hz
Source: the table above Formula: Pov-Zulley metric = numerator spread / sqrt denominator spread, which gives 3.1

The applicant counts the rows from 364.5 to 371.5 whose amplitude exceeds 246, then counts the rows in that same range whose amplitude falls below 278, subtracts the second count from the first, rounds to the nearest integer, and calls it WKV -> 4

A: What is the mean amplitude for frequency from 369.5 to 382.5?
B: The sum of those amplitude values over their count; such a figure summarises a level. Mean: 279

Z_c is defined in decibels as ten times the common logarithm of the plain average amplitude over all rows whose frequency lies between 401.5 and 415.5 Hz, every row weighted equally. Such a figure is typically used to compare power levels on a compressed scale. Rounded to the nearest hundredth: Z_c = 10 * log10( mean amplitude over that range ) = 24.01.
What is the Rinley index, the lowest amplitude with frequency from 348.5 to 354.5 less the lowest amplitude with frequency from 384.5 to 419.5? 46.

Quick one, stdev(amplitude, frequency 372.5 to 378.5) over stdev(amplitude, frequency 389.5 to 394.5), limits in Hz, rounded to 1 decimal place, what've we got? 2.0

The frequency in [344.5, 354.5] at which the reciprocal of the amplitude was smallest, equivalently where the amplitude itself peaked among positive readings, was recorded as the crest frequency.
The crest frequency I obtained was 345 Hz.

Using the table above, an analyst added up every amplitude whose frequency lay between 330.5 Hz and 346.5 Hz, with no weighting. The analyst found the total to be 4744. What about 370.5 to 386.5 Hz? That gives 4300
